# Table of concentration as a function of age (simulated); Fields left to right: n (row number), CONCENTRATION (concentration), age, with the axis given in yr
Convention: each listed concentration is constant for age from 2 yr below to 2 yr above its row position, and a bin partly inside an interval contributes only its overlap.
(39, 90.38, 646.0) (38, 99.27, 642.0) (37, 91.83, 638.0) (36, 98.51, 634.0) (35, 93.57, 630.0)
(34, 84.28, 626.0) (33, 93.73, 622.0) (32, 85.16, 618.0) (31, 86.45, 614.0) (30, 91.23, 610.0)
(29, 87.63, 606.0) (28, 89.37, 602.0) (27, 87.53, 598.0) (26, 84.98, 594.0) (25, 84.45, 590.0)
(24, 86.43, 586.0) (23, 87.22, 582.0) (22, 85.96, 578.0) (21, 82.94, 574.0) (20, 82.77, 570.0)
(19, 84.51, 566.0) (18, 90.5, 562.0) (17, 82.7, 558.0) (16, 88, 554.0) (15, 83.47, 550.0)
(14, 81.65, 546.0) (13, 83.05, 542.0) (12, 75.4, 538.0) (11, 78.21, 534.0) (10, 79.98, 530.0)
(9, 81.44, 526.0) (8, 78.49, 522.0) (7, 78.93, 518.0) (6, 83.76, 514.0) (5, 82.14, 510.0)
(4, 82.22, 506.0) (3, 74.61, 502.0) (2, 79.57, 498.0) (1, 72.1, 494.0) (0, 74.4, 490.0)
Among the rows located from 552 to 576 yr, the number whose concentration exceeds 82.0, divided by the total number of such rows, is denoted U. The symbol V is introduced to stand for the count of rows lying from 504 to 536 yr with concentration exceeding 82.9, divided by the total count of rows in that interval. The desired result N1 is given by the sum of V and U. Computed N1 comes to 1.1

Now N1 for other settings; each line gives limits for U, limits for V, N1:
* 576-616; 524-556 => 1.4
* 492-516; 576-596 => 1.5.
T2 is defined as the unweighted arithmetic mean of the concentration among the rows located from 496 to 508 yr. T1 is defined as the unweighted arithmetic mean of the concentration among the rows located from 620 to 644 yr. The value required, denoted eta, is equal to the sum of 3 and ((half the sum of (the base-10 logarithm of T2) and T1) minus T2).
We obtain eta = -28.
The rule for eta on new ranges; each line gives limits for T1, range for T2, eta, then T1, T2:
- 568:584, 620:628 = -43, 85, 89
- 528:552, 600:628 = -44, 80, 88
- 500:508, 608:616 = -46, 78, 89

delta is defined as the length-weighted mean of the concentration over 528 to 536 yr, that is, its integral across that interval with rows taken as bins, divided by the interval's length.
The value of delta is 79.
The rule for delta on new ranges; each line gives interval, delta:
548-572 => 85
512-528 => 81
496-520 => 80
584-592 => 85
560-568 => 88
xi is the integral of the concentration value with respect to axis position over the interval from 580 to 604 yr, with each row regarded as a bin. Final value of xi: 2080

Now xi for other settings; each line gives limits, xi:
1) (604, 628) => 2114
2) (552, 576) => 2046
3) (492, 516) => 1898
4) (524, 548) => 1919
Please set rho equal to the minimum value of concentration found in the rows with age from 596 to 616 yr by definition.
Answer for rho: 86.45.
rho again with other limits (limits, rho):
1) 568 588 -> 82.77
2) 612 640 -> 84.28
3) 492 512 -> 72.1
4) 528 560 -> 75.4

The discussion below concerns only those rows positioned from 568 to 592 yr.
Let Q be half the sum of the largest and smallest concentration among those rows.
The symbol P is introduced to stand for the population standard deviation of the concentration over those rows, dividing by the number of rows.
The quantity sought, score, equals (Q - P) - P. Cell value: 81.6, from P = 1.7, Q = 85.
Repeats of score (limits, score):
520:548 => 74.4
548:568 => 80.7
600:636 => 82.6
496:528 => 73.8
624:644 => 81.0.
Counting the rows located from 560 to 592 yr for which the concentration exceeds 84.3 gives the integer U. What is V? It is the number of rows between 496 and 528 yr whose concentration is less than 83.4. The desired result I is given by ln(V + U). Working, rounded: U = 6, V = 7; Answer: 2.6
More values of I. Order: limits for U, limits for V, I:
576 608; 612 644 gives 2.1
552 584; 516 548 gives 2.6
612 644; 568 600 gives 2.2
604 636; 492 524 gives 2.6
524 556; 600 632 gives 0.0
